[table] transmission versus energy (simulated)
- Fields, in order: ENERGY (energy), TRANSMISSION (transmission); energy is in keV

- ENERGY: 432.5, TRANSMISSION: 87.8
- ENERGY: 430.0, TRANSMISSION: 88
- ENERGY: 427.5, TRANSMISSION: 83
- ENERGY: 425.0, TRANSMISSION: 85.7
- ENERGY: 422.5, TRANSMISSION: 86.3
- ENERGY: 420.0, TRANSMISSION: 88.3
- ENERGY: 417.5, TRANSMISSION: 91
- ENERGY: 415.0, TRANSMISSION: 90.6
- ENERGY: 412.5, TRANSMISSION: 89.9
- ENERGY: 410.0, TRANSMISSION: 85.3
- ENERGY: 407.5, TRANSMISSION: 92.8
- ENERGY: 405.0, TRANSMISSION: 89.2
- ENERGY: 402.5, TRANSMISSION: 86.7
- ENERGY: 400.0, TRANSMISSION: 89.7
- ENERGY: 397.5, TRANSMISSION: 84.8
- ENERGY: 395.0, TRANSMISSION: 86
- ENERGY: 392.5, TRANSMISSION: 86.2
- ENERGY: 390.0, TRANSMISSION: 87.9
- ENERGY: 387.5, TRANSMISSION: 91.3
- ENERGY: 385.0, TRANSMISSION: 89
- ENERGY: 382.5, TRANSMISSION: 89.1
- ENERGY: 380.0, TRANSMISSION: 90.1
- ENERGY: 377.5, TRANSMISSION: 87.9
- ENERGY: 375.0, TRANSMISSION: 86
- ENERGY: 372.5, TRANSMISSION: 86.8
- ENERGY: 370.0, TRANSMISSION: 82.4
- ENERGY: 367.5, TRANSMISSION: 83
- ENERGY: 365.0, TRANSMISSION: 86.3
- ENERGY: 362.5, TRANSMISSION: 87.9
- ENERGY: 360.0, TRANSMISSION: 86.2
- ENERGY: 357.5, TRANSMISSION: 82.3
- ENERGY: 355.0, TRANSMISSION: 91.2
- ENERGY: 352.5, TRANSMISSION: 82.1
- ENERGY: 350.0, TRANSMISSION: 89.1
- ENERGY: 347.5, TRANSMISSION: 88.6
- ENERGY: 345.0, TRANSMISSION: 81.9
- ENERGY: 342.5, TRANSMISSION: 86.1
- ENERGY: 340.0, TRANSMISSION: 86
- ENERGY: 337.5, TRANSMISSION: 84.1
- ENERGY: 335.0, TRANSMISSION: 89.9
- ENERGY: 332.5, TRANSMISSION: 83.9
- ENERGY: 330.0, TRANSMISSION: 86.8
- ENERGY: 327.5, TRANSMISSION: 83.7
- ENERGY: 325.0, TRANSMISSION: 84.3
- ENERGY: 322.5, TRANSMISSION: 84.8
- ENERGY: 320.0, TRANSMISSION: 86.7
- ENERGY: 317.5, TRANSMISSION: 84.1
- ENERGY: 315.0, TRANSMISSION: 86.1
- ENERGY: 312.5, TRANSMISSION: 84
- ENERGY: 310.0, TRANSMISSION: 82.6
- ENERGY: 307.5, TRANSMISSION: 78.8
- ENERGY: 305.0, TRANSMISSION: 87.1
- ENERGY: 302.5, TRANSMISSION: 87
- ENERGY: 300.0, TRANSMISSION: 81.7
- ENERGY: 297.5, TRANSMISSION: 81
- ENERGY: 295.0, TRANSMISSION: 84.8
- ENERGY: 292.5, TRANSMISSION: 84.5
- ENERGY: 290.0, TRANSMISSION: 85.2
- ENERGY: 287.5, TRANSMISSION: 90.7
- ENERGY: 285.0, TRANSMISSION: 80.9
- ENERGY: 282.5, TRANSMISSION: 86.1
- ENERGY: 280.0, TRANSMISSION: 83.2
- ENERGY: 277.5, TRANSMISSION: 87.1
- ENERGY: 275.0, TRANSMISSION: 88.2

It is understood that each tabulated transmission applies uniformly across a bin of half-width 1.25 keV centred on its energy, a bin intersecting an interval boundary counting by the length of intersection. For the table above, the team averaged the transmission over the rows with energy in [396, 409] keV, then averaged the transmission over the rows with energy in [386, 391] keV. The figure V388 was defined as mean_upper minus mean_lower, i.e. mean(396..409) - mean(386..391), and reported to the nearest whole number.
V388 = -1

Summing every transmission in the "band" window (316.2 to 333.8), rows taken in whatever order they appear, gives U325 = 594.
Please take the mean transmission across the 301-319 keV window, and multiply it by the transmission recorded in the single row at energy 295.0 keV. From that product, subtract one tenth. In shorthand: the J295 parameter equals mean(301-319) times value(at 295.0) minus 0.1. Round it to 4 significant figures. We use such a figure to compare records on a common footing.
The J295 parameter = 7144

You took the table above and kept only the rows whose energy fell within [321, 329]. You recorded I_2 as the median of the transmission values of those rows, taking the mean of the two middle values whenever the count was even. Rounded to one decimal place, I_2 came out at 84.3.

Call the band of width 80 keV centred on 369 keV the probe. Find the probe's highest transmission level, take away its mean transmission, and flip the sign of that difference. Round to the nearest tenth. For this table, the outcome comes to -5.9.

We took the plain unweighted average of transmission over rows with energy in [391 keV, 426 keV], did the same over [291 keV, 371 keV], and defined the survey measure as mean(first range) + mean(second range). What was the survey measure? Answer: 173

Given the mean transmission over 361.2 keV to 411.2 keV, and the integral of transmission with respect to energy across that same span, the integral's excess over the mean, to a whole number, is 4284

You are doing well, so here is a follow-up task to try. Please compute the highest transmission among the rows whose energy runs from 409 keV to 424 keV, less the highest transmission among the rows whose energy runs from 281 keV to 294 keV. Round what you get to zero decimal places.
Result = 0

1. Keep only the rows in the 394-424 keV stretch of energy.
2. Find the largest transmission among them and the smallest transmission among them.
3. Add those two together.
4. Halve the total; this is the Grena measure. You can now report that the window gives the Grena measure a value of 88.8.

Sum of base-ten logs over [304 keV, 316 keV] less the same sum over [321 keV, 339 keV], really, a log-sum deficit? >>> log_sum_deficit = -3.9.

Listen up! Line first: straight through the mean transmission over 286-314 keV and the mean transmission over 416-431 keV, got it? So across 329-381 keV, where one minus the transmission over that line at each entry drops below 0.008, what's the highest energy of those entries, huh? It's 380.0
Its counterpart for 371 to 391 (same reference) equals 390.0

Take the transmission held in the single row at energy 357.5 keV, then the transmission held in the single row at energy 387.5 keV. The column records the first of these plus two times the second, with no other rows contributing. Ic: 265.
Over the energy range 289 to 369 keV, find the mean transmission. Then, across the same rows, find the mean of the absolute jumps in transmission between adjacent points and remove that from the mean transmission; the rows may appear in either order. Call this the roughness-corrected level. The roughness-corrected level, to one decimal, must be 81.8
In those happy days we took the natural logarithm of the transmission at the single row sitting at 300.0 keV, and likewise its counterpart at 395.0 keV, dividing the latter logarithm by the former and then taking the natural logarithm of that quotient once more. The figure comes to 0.012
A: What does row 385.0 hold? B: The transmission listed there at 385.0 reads 89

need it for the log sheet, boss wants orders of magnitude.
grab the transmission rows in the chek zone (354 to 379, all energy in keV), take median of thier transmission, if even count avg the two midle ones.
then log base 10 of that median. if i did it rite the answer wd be 1.94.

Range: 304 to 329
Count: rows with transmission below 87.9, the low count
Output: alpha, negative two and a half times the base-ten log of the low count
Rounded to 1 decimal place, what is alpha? -2.5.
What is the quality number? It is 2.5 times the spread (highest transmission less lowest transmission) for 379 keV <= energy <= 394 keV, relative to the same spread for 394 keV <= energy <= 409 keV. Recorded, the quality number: 1.6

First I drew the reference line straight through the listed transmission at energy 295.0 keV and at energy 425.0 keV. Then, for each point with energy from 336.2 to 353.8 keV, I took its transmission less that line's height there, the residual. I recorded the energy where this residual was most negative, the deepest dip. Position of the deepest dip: 345.0 keV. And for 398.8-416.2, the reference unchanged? 410.0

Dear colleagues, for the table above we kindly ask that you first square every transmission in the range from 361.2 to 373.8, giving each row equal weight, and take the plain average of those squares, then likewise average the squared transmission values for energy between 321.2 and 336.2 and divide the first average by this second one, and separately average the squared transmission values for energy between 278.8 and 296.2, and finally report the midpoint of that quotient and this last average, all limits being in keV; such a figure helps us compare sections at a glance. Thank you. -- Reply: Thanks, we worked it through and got 3622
